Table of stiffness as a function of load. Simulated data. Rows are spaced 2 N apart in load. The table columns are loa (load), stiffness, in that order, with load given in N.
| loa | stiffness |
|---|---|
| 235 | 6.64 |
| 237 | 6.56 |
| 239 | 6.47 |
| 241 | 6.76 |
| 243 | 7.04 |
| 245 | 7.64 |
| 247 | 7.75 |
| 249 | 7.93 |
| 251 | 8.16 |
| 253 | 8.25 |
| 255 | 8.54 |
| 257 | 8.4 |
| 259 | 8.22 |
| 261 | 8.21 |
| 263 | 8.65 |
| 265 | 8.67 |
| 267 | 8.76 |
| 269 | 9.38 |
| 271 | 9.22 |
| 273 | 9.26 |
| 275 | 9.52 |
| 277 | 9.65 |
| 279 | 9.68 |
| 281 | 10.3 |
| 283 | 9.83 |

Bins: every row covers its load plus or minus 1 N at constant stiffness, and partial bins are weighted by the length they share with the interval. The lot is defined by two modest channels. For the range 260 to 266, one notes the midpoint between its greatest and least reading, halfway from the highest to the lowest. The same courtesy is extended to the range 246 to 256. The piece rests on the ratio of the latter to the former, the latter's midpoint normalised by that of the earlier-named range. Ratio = 0.97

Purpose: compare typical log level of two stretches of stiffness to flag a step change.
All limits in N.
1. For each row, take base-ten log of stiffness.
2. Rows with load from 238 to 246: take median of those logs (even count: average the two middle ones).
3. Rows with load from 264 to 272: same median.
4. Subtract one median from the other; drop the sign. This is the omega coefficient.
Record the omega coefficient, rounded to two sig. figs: 0.11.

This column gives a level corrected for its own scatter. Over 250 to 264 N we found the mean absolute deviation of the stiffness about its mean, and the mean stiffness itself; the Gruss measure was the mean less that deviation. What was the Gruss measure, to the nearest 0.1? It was 8.2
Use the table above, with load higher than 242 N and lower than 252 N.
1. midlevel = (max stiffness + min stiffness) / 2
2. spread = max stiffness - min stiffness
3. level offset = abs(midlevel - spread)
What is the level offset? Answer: 6.5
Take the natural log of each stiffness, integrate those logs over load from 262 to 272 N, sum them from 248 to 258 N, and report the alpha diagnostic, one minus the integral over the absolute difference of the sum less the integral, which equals -0.930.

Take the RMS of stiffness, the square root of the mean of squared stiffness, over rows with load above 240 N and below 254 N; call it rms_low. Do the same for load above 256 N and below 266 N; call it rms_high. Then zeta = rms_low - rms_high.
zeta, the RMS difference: -0.77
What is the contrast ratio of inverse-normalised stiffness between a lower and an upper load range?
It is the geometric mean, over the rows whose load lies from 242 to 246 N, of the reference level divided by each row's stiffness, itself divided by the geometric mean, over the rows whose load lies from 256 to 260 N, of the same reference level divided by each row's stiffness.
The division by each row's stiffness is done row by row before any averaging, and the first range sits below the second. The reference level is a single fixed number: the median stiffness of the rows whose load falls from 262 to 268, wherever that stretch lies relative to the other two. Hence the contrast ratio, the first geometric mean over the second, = 1.13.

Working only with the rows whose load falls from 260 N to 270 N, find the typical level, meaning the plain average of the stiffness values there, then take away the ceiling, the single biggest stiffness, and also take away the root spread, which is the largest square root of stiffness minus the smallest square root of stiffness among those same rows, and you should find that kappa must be -0.84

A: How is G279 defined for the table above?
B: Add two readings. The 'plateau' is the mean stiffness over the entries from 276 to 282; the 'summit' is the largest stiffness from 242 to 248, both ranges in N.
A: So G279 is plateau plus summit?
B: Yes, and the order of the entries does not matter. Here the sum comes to 17.6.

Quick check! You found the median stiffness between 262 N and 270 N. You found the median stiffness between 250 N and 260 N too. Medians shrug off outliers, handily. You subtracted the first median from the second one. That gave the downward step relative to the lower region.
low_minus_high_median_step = -0.5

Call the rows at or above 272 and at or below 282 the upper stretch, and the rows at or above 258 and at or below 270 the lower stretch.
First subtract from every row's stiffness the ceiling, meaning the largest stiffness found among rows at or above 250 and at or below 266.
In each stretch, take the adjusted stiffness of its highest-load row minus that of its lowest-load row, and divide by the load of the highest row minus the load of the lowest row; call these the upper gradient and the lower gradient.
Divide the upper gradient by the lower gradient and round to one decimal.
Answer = 1.1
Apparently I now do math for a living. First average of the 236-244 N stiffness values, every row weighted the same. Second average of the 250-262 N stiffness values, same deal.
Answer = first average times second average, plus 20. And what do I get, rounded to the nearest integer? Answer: 76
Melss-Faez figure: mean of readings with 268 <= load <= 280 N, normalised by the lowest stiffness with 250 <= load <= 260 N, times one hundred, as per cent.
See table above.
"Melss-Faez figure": 116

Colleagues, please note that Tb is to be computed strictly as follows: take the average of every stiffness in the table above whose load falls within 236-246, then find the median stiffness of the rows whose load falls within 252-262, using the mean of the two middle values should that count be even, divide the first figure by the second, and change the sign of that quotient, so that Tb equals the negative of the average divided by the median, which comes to -0.84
